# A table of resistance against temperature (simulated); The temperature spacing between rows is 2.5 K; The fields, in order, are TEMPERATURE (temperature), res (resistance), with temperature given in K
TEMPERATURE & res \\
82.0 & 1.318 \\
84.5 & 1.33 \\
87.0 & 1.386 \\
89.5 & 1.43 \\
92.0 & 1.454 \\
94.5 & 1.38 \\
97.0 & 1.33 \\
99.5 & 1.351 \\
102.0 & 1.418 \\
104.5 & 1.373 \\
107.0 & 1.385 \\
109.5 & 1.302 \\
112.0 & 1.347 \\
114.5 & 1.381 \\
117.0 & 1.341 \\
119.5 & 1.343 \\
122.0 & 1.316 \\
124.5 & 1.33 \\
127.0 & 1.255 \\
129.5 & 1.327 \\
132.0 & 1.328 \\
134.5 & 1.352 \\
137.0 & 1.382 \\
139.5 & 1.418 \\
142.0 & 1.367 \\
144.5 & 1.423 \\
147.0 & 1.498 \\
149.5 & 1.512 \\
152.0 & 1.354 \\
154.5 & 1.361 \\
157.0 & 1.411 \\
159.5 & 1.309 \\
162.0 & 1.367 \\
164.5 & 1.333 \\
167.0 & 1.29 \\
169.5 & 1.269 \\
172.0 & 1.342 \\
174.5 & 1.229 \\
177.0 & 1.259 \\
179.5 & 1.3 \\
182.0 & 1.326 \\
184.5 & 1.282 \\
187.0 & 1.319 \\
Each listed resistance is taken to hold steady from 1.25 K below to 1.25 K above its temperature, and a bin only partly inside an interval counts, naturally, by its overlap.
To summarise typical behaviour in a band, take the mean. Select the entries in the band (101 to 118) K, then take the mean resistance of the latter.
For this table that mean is 1.36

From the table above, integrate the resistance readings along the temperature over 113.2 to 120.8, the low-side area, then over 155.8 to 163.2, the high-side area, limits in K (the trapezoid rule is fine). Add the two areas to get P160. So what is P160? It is 20.4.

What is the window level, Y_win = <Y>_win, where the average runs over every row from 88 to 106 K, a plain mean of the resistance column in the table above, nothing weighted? 1.39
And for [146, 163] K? 1.40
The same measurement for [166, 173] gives 1.30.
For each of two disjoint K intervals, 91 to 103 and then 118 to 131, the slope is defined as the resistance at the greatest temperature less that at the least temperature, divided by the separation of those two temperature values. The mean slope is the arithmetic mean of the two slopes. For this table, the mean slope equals -0.0026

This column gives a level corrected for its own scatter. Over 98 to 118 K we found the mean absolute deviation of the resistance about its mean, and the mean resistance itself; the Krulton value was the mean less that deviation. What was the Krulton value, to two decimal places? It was 1.34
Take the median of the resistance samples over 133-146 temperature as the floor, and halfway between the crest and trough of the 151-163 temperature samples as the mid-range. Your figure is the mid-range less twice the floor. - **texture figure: -1.40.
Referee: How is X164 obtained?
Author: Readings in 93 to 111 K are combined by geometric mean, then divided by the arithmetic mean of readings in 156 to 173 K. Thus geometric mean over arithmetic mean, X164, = 1.02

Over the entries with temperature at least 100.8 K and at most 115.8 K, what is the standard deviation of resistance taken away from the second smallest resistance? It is 1.31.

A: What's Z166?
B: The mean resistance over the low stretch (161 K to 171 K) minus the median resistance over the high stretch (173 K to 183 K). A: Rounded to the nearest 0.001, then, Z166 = 0.035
